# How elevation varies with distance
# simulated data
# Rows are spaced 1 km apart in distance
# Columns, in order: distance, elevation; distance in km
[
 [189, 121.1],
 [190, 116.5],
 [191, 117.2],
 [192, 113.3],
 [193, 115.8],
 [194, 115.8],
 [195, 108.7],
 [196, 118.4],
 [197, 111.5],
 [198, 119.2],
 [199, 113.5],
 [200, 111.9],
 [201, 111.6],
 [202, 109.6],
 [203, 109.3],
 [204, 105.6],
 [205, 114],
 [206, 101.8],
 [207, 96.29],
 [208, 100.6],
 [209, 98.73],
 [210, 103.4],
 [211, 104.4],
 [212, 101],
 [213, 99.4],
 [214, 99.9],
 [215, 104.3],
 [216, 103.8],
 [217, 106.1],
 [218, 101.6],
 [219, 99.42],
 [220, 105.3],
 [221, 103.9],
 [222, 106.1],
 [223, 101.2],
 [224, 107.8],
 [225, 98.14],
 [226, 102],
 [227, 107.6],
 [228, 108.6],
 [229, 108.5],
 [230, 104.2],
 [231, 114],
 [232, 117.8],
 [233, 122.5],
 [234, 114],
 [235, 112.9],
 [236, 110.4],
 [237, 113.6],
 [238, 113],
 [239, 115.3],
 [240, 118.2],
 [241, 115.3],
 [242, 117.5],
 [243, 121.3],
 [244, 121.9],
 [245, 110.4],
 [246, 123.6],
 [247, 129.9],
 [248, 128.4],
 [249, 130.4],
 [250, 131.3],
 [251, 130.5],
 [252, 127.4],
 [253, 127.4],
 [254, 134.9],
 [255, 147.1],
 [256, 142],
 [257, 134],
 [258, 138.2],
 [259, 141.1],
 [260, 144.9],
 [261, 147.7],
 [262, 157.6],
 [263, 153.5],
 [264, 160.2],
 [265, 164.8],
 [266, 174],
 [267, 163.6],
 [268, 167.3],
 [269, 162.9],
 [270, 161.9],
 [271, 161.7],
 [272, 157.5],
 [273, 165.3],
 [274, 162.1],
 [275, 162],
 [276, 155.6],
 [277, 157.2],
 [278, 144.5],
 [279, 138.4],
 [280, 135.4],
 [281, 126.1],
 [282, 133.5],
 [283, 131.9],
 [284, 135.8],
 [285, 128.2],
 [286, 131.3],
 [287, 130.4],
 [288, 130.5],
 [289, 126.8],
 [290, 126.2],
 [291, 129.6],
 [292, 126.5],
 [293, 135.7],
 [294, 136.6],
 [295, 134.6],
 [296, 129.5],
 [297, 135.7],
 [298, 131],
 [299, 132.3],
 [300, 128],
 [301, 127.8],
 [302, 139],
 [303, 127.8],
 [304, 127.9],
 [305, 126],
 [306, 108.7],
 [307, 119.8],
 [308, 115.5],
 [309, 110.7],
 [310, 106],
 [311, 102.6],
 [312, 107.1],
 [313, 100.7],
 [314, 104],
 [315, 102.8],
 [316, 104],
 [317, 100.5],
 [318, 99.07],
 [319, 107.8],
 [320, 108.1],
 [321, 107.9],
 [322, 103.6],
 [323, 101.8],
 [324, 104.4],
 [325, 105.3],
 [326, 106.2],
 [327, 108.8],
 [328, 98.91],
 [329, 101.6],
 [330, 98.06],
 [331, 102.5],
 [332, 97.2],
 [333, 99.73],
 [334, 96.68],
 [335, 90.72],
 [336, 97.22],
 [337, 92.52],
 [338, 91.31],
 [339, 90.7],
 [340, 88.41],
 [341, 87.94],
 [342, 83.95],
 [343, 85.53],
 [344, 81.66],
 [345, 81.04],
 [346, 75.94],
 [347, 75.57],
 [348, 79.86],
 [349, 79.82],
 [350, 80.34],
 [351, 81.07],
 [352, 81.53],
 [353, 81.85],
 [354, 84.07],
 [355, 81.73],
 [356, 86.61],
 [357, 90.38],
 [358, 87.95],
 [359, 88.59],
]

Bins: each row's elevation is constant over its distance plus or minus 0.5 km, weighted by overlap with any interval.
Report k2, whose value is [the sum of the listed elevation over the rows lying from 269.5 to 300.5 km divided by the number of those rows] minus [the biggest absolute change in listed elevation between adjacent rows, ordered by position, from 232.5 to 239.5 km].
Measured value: 131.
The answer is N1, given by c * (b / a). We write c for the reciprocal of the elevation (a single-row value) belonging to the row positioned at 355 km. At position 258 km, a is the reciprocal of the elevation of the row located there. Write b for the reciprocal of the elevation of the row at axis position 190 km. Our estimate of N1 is 0.015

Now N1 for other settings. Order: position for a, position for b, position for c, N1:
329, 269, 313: 0.006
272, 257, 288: 0.009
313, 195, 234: 0.008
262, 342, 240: 0.016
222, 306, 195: 0.009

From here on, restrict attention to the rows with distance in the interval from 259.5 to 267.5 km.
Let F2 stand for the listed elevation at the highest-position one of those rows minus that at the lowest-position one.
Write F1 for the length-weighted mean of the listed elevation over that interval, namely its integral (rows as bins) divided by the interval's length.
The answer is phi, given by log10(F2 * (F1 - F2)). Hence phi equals 3.4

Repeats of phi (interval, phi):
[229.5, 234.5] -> 3.0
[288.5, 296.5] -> 2.5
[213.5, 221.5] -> 2.6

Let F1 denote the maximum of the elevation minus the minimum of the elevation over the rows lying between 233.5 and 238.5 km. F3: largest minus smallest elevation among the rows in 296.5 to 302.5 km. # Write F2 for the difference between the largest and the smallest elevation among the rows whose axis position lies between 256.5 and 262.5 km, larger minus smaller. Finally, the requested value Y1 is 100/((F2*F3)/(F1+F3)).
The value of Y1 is 6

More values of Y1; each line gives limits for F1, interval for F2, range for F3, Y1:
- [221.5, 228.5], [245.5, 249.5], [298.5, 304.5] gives 28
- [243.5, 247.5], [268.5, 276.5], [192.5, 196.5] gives 31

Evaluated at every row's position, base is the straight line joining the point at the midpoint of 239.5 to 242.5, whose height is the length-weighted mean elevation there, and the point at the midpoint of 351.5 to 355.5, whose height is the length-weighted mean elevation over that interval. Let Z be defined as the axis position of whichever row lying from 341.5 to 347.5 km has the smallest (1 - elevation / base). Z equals 343 km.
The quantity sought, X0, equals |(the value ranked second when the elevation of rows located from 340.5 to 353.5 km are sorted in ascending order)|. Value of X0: 76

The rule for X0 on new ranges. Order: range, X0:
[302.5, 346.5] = 81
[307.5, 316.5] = 103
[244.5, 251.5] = 124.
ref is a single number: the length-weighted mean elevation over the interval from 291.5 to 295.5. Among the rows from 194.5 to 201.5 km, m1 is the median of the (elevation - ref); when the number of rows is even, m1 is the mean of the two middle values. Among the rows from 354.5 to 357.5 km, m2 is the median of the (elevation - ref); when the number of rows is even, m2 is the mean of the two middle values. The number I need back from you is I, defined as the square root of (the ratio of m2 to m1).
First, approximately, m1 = -21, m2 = -47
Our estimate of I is 1.5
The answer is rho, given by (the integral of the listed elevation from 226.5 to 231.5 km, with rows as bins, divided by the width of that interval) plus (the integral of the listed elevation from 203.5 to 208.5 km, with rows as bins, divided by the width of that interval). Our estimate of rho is 212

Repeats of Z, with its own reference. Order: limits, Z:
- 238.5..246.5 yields 246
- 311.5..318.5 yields 312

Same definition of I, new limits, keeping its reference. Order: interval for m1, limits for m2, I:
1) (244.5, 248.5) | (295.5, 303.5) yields 0.6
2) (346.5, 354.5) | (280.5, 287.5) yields 0.2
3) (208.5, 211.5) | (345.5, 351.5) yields 1.3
